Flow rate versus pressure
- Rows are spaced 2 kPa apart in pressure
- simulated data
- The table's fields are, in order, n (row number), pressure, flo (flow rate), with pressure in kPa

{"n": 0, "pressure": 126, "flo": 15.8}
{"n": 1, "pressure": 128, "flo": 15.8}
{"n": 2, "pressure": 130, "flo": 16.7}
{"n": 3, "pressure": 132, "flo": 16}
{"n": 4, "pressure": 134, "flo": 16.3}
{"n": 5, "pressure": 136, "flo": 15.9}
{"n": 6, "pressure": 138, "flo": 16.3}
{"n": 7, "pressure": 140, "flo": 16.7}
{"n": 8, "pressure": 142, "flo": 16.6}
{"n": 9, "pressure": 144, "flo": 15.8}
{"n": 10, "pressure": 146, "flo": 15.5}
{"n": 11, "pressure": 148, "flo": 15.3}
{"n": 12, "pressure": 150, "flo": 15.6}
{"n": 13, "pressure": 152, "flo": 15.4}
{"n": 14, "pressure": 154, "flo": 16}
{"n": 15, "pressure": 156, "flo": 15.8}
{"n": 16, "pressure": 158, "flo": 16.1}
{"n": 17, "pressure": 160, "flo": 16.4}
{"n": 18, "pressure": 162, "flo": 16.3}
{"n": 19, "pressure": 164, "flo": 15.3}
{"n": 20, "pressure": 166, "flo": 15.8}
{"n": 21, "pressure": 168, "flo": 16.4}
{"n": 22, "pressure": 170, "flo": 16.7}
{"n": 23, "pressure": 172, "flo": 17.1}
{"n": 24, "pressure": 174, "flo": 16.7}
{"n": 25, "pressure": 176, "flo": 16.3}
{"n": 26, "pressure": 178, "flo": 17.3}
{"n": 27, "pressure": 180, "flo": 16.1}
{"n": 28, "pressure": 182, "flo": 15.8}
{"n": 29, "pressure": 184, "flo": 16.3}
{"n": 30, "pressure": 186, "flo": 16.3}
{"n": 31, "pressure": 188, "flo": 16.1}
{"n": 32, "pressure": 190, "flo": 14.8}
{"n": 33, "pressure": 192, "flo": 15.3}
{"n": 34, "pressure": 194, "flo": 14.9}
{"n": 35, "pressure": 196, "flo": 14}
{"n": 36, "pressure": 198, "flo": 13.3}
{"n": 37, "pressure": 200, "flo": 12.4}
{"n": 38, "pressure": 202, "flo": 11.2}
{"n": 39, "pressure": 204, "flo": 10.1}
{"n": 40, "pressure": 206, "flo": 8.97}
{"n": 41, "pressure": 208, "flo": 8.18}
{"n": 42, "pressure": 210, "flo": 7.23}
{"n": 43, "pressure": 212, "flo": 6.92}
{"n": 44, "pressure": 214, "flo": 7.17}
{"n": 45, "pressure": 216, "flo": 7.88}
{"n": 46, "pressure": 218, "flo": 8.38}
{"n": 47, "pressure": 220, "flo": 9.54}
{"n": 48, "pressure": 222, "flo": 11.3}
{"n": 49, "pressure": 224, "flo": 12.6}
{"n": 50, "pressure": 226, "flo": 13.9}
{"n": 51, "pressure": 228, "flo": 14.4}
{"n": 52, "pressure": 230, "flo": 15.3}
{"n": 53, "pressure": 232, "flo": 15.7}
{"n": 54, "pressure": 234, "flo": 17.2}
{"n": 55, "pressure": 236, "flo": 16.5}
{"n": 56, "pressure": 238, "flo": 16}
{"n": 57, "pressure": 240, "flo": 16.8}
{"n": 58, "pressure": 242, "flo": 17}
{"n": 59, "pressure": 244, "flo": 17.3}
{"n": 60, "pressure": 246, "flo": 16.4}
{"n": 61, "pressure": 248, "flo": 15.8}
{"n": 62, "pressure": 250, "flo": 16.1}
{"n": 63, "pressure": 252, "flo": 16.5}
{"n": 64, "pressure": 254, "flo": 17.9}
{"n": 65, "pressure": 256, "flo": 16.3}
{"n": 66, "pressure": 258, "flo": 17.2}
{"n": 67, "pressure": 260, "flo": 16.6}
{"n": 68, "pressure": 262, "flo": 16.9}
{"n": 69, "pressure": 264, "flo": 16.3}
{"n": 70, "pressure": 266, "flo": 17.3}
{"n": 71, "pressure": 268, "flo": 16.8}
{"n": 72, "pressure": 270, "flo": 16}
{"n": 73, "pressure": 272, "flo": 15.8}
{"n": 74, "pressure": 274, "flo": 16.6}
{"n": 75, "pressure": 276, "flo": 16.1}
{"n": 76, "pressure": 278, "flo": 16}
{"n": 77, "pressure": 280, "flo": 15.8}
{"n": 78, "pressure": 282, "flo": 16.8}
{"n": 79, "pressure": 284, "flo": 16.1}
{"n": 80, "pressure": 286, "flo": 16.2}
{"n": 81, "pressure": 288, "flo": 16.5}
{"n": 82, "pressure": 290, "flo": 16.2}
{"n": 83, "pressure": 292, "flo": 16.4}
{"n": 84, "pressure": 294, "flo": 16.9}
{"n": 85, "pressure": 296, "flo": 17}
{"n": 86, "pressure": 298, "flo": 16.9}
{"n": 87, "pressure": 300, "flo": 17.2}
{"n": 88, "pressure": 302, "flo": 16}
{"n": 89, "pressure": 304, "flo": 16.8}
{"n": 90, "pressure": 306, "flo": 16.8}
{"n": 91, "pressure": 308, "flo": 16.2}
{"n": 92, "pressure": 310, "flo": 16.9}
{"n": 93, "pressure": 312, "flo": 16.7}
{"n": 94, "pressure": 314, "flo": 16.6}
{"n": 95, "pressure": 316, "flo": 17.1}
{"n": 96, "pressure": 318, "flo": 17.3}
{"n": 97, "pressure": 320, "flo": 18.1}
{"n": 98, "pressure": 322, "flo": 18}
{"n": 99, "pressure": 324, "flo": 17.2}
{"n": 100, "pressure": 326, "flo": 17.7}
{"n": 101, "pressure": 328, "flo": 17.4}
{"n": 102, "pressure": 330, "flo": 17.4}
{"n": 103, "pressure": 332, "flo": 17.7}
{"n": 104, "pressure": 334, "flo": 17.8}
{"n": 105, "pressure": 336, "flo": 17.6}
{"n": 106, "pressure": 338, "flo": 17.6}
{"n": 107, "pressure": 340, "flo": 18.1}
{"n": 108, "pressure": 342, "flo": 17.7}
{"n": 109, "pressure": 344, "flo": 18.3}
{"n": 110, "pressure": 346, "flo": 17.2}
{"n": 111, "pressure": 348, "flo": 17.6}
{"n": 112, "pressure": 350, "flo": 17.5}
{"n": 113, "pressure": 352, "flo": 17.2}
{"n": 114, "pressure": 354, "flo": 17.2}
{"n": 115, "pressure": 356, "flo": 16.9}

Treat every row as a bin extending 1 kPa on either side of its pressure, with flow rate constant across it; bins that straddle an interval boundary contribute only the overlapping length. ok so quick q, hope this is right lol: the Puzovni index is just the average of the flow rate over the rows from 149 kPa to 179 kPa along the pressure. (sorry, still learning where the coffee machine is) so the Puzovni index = 16.2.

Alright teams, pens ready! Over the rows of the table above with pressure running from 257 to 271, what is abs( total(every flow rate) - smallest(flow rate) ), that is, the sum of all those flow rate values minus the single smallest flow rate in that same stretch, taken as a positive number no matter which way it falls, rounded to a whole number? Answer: 101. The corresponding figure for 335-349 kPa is 107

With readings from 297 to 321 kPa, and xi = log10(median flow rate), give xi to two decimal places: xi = 1.23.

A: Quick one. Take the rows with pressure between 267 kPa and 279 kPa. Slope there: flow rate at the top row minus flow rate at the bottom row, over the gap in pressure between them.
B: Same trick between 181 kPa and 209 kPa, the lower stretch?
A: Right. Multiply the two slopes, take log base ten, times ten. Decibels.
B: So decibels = -16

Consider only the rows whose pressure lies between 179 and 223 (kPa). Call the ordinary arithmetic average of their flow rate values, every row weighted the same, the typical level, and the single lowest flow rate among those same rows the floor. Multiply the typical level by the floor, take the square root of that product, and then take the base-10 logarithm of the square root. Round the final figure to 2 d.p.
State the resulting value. 0.96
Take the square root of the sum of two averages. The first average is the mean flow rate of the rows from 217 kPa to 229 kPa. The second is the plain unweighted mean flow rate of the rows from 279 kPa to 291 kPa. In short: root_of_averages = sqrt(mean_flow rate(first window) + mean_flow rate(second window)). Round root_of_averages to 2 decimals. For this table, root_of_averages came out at 5.29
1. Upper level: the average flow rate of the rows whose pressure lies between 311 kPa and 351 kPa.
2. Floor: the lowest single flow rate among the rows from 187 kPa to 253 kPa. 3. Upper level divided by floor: 2.5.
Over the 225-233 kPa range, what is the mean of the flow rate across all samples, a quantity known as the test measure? 14.8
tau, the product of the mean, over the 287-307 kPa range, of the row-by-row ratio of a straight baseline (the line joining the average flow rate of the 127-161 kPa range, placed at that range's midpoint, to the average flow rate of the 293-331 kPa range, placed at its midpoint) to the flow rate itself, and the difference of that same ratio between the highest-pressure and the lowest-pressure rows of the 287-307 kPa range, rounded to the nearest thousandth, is -0.012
